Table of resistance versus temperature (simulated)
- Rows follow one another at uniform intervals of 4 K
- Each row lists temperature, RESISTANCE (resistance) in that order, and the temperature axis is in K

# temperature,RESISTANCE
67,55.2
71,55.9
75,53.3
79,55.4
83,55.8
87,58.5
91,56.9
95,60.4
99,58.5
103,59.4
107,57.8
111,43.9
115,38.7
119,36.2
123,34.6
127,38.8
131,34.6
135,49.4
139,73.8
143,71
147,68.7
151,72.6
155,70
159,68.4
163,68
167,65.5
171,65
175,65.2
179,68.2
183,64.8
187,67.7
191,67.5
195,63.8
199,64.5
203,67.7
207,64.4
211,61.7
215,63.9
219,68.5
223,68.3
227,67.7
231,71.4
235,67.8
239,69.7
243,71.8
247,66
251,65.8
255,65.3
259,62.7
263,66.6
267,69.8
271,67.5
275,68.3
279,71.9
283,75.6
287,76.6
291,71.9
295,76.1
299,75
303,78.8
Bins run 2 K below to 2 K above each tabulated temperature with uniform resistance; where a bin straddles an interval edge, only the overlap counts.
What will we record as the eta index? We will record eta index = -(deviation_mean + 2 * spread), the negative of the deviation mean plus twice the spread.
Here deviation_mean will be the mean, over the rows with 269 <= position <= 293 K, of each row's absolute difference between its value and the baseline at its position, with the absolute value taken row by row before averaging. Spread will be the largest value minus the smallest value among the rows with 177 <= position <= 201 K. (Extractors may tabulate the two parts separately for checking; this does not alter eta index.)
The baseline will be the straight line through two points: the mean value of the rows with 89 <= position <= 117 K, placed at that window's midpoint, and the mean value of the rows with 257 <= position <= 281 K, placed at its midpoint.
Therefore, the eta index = -12.1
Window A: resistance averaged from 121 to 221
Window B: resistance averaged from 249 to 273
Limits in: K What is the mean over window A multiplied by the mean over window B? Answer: 4158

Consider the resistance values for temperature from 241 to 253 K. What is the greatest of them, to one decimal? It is 71.8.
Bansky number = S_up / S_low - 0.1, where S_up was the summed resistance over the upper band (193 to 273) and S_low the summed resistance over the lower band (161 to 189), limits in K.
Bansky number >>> 2.8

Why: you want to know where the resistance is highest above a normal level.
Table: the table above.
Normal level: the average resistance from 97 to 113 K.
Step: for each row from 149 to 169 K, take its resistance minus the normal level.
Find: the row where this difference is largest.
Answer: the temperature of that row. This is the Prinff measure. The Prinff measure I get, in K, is 151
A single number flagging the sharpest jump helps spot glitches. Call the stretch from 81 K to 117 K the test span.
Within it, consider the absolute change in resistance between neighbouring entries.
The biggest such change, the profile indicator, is 13.9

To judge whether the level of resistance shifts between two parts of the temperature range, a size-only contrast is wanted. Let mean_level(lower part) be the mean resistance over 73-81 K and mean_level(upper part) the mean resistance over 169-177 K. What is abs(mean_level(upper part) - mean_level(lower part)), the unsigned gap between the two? 11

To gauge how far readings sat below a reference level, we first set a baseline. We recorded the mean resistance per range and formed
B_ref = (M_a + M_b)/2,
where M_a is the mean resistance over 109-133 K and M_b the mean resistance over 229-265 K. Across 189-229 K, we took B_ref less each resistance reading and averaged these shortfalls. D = -13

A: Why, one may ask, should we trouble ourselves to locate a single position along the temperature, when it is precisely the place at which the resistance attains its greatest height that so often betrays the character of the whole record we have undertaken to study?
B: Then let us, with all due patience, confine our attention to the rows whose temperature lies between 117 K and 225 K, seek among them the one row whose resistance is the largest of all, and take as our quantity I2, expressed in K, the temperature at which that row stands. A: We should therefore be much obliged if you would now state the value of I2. 139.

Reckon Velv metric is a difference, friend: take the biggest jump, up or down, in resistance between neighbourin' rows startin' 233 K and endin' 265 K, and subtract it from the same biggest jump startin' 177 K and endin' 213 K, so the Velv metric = -2.1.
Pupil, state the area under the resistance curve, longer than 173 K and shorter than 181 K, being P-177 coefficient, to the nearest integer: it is 534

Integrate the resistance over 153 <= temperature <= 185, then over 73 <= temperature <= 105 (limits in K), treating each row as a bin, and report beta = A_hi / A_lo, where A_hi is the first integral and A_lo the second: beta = 1.17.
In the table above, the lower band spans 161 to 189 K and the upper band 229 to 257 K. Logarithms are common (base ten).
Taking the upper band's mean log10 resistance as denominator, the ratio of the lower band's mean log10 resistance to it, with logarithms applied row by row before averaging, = 0.99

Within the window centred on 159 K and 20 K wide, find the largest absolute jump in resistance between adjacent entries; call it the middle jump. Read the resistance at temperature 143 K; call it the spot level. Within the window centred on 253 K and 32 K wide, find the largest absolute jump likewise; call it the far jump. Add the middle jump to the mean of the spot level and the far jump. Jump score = 41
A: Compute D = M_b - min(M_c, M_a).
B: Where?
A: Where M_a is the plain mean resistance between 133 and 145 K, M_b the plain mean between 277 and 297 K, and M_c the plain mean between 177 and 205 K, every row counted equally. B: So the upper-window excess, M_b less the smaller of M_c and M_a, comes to 9.7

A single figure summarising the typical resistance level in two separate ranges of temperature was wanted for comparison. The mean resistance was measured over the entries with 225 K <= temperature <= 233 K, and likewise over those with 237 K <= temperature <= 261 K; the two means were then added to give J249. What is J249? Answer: 136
